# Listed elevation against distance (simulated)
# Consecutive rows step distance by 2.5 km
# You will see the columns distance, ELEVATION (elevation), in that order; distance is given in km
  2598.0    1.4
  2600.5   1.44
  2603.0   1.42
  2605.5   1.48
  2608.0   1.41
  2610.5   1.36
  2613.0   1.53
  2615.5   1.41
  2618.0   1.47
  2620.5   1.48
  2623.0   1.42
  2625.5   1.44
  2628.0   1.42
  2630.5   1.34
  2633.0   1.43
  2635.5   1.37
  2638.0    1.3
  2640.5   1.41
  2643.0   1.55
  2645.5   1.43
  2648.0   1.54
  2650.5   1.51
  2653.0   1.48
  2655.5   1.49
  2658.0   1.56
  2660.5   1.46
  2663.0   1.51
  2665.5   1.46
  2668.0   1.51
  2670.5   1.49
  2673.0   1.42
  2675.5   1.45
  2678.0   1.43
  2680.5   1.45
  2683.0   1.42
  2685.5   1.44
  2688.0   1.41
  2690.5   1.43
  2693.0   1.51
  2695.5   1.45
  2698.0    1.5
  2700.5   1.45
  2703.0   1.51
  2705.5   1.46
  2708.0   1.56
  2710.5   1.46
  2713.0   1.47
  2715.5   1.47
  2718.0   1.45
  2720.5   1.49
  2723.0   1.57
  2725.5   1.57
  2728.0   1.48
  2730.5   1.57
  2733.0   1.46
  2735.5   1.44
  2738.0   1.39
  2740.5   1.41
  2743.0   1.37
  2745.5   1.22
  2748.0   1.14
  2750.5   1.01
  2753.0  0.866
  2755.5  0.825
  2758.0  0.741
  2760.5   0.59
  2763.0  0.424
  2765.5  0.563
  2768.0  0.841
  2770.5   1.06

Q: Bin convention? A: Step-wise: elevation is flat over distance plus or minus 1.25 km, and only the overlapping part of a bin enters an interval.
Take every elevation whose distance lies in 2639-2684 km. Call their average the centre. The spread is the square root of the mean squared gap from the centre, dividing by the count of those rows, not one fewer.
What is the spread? 0.0455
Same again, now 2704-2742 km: 0.0563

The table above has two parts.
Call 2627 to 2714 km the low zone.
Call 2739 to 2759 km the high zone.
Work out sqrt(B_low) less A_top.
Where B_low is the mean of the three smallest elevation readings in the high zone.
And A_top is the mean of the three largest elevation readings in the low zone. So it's -0.66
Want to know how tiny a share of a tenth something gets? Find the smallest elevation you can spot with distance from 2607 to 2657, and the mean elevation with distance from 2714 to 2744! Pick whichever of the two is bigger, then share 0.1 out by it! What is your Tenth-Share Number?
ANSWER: 0.0679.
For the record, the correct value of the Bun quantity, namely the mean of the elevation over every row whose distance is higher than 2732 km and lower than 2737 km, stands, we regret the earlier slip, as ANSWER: 1.45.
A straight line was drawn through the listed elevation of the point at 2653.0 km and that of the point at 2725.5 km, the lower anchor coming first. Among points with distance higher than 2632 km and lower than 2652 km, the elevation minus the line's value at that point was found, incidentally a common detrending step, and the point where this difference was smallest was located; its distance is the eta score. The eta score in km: 2638.0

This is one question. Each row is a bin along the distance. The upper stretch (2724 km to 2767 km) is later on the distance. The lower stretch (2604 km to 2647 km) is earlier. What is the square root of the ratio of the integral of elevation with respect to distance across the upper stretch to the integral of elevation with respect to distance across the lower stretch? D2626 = 0.89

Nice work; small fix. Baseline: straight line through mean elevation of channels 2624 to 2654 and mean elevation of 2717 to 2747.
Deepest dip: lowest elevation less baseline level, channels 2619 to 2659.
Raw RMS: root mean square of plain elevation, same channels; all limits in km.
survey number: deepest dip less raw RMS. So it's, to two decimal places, -1.58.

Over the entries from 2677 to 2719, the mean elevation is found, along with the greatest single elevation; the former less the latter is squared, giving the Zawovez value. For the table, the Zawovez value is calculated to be 0.0094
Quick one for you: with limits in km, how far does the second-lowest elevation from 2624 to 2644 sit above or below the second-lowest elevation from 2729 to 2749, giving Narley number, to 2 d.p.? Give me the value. 0.12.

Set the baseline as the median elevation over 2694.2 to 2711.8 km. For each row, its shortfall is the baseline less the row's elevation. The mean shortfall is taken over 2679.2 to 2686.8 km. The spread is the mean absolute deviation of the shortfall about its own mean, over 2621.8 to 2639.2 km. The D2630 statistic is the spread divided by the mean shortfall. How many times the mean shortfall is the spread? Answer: 1.9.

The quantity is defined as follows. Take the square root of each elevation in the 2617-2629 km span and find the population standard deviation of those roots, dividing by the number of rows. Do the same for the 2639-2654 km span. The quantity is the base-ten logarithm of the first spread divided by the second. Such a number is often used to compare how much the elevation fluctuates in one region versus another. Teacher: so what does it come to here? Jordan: -0.32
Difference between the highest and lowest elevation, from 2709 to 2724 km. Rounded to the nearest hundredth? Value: 0.12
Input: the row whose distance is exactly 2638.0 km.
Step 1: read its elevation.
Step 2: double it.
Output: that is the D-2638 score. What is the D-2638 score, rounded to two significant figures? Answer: 2.6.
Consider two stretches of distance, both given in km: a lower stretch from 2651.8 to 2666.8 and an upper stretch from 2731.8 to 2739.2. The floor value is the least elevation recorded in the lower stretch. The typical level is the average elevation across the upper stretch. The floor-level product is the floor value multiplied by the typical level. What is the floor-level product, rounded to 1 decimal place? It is 2.1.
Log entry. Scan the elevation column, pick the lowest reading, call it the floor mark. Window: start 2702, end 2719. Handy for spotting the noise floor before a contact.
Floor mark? 1.45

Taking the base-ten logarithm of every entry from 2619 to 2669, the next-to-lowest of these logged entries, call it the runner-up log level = 0.127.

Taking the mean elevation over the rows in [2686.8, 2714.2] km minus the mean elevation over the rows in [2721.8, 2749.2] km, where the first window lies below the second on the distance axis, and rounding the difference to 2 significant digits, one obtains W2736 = 0.054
